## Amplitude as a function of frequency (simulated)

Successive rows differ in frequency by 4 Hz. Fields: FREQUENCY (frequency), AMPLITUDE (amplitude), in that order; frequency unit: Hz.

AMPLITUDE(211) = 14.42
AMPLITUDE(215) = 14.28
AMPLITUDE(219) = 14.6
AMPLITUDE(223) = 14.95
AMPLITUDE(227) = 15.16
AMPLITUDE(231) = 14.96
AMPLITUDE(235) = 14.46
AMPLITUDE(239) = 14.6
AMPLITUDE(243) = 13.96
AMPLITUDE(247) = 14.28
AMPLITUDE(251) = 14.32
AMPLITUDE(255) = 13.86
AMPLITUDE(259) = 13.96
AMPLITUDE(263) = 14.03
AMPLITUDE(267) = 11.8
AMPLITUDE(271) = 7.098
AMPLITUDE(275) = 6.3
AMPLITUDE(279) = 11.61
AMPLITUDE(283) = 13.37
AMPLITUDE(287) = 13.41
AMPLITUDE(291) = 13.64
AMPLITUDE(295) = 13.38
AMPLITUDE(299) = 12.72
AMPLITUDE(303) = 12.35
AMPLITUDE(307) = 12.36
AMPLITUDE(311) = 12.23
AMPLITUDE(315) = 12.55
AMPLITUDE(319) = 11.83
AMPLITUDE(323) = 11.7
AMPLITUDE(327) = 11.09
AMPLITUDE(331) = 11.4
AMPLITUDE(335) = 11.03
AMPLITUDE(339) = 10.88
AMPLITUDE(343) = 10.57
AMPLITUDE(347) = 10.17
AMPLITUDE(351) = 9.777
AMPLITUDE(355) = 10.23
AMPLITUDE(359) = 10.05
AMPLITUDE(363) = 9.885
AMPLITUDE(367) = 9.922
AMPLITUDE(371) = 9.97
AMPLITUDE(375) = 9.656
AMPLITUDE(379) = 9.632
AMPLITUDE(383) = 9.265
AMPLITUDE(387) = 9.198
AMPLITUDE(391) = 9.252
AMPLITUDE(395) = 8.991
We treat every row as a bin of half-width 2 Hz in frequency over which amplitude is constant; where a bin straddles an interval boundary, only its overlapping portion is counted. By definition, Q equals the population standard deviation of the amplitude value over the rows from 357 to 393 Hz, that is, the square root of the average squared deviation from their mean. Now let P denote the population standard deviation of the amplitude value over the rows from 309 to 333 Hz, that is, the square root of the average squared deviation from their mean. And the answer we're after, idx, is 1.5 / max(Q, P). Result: 3.1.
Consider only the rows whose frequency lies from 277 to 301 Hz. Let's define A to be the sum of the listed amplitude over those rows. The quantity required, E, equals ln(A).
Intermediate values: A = 78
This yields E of 4.36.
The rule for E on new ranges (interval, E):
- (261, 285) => 4.16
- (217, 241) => 4.49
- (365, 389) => 4.05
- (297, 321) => 4.30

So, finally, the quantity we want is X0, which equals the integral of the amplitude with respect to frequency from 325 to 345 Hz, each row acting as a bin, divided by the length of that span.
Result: 11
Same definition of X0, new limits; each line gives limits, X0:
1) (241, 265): 14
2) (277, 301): 13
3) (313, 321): 12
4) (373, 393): 9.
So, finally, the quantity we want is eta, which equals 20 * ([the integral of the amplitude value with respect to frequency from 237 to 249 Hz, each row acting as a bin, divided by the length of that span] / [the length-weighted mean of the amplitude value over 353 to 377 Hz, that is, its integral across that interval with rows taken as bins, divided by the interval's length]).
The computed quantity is 28.7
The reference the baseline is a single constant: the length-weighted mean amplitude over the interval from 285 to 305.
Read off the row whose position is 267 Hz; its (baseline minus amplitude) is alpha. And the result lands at 1.3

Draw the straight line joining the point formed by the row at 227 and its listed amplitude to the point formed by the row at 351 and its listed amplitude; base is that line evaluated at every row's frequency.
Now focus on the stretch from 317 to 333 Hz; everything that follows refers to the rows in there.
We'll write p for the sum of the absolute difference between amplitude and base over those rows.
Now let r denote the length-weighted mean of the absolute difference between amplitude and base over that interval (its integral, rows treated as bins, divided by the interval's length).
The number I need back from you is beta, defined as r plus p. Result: 3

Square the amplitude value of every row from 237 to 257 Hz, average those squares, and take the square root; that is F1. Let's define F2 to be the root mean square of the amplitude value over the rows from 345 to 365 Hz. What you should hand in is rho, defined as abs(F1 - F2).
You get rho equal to 4.2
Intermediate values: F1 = 14.2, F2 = 10.0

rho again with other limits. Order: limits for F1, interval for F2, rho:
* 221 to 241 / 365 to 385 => 5.1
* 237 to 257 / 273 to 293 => 2.2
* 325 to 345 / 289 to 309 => 1.9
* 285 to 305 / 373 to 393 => 3.7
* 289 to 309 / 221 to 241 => 1.9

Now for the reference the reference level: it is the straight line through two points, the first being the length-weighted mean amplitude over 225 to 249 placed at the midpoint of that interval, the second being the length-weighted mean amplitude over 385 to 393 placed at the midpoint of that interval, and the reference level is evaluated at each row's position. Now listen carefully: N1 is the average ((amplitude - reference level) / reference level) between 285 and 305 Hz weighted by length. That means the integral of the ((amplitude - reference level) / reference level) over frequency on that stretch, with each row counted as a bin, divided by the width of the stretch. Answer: 0.045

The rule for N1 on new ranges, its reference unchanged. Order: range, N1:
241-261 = 0.000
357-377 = -0.010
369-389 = -0.004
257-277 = -0.216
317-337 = 0.000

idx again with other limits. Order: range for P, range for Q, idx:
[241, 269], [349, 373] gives 1.9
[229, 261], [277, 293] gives 1.8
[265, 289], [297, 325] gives 0.5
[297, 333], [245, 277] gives 0.5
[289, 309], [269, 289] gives 0.5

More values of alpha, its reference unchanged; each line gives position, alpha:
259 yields -0.9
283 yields -0.3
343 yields 2.5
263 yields -0.9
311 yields 0.9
